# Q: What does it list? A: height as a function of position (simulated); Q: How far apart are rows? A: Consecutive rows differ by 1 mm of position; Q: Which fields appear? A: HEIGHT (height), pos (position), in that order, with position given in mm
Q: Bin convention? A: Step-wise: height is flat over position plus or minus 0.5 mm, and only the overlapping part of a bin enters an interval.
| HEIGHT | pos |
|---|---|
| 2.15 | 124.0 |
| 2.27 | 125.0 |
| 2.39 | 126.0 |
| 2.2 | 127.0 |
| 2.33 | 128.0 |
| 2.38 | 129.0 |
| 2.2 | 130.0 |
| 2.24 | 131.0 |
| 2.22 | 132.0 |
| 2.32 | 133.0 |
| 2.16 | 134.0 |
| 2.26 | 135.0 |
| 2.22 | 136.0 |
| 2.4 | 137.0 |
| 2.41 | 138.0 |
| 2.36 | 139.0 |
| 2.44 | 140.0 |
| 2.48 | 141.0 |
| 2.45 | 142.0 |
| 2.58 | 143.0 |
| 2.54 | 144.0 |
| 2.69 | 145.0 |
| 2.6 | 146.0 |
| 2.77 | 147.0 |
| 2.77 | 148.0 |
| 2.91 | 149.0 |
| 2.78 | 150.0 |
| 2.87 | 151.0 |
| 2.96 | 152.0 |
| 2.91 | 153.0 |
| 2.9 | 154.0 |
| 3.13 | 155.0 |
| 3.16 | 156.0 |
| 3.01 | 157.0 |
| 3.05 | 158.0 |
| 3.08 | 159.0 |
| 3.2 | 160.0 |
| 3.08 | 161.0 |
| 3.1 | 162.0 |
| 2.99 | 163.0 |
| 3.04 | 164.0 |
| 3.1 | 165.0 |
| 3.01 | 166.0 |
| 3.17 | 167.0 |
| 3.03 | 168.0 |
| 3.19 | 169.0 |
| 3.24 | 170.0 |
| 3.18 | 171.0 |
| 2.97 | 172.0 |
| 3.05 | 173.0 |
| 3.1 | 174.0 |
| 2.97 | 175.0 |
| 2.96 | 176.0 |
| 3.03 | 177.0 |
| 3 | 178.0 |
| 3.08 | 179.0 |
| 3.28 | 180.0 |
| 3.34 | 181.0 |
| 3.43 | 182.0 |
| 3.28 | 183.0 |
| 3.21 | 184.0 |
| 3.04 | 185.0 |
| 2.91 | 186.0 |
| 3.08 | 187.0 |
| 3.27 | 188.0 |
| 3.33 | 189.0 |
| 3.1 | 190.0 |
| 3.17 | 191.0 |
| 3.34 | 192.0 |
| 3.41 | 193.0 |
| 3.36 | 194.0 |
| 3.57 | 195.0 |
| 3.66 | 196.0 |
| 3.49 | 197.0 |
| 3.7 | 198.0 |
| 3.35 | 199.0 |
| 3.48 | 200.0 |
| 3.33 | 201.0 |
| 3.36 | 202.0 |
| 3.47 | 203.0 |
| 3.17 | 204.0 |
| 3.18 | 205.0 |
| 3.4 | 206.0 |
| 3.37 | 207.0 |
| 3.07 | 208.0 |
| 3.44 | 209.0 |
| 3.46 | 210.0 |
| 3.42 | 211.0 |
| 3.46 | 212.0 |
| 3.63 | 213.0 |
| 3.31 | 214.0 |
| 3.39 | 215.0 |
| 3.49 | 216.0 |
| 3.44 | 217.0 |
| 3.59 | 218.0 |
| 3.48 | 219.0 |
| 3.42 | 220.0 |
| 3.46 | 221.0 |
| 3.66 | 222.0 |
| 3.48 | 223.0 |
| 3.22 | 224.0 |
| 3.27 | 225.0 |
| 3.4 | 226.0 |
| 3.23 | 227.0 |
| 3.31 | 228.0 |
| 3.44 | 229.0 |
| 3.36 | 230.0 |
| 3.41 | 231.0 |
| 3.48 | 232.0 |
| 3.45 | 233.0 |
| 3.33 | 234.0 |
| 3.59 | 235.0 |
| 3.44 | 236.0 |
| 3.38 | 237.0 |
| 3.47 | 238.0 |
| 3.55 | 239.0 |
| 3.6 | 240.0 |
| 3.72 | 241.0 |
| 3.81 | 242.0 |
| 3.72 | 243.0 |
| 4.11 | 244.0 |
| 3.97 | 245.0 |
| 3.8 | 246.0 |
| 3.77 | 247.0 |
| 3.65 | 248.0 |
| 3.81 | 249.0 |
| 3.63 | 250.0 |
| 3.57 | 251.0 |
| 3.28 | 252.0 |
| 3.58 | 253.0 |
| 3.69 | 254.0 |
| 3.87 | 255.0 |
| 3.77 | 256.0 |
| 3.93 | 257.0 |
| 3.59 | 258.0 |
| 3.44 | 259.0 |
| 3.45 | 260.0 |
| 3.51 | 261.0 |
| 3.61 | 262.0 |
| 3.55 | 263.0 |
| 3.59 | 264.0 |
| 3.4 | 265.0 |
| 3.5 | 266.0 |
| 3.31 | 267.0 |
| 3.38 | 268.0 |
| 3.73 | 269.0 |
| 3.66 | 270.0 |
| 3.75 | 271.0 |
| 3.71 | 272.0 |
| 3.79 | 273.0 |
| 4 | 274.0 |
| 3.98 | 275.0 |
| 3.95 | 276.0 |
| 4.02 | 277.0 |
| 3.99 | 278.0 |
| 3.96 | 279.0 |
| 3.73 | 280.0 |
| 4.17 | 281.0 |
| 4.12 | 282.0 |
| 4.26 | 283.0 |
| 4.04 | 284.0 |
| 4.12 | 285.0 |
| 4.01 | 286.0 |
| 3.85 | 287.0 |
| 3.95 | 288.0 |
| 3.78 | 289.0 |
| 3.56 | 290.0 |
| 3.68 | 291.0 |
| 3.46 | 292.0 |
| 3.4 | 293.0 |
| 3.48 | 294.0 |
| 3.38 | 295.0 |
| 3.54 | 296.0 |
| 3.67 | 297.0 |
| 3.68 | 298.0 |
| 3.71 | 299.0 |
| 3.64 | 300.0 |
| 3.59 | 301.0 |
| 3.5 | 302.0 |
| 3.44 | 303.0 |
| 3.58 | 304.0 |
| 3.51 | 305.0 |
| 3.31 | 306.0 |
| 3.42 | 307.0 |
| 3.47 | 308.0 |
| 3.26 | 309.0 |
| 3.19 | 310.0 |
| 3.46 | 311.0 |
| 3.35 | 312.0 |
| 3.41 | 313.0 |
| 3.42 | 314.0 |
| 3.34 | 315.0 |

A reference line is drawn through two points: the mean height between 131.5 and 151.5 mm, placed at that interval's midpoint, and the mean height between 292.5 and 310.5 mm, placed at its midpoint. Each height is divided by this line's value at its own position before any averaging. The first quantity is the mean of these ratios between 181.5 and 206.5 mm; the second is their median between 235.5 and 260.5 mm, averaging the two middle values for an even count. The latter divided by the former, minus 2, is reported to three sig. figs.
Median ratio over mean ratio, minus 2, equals -1.02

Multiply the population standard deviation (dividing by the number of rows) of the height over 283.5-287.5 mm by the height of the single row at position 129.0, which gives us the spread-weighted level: 0.23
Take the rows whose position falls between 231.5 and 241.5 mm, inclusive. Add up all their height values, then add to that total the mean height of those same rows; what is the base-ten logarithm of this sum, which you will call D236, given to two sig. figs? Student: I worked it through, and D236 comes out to 1.6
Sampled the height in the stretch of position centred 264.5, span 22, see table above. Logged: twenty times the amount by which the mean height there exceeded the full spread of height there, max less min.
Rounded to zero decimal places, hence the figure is 59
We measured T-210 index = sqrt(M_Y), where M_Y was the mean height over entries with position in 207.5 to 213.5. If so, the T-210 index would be 1.85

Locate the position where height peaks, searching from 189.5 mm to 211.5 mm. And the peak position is 198.0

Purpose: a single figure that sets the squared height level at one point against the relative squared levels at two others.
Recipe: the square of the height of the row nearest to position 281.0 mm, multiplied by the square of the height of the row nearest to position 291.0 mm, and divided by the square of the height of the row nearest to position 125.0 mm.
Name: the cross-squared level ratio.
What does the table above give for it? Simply 46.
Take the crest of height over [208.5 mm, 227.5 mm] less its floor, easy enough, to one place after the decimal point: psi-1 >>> 0.4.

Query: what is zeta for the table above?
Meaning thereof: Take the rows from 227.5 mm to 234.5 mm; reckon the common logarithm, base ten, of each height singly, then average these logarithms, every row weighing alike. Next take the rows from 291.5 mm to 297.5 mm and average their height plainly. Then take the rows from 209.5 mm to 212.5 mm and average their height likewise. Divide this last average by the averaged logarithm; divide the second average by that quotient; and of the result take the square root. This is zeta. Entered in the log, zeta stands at 0.733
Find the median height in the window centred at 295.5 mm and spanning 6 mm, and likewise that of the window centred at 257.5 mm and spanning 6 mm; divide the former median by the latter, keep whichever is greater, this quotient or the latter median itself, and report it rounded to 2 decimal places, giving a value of 3.68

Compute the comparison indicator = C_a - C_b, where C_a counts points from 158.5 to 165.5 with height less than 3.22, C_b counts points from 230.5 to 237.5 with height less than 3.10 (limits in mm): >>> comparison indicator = 7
